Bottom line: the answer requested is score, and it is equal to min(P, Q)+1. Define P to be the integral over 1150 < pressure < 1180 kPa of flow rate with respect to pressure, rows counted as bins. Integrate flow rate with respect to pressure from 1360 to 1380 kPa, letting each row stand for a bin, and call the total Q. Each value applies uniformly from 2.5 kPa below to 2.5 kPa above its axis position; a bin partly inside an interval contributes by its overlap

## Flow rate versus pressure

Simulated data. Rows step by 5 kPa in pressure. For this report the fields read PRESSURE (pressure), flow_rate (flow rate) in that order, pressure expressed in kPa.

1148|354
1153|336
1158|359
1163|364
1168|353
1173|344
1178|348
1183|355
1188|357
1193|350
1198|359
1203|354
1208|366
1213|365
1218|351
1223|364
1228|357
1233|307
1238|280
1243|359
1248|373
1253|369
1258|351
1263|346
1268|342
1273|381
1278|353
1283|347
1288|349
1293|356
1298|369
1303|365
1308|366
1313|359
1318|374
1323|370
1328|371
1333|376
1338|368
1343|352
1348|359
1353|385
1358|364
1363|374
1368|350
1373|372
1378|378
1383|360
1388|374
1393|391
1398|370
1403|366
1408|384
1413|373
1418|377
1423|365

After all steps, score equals 7364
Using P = 10523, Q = 7363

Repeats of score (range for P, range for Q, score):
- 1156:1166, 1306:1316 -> 3613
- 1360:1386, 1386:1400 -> 5304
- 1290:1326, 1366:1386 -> 7313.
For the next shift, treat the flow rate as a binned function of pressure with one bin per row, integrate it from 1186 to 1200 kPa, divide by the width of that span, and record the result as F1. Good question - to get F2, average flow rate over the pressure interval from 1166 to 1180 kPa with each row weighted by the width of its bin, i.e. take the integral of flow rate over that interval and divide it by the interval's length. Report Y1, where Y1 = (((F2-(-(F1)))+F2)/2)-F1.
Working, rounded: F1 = 355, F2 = 348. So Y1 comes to 171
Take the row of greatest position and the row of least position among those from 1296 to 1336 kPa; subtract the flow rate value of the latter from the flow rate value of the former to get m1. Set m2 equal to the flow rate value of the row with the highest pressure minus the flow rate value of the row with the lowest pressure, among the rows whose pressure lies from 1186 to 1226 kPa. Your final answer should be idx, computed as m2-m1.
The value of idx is 0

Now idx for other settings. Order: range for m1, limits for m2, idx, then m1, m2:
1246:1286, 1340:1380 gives 52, -26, 26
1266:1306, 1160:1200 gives -28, 23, -5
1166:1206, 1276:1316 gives 5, 1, 6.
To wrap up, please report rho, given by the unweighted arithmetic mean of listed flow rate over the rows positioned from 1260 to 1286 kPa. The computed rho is 354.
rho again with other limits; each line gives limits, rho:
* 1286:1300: 358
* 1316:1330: 372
